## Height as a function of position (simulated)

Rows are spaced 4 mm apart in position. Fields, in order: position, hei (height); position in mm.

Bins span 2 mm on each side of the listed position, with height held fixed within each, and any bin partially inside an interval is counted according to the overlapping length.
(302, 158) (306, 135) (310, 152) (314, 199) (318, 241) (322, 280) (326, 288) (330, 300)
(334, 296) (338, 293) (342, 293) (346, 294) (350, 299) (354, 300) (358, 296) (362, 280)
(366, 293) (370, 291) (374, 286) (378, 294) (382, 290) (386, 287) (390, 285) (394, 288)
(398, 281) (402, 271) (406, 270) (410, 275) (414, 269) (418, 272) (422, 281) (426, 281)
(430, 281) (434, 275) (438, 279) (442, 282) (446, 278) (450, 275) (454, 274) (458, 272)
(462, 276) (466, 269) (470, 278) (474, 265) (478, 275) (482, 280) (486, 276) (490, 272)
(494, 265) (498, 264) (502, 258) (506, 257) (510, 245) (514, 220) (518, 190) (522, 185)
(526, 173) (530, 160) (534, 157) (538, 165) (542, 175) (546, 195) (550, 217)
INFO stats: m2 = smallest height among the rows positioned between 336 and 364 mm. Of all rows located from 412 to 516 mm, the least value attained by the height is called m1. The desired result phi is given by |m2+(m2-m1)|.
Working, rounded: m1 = 220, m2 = 280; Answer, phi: 340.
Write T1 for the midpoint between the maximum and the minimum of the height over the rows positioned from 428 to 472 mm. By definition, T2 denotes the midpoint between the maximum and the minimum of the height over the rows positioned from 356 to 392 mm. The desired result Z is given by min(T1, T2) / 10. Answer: 28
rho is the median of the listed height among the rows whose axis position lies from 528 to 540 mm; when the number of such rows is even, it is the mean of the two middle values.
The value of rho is 160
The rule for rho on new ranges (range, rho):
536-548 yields 175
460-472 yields 276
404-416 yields 270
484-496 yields 272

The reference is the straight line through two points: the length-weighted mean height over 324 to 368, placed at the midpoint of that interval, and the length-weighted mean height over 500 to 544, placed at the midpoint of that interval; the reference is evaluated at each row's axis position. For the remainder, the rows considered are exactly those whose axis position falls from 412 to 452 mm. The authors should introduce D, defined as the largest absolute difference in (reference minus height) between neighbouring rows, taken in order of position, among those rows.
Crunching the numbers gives 11.2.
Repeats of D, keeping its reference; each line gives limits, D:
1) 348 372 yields 15.2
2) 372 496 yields 12.2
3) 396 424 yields 11.2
